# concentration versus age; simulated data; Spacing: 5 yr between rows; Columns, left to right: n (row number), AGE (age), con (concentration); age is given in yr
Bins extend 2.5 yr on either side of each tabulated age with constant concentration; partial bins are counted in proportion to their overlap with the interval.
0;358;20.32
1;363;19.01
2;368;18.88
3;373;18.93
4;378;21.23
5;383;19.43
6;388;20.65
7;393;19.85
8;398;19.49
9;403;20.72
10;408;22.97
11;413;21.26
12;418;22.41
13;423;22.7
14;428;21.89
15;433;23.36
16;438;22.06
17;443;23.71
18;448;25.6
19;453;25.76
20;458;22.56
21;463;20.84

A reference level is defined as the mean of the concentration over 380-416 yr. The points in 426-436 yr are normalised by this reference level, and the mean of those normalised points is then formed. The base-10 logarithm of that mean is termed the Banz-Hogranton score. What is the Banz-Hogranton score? 0.040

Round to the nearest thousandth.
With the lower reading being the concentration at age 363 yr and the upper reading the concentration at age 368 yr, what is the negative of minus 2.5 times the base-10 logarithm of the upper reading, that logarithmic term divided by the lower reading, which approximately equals 0.168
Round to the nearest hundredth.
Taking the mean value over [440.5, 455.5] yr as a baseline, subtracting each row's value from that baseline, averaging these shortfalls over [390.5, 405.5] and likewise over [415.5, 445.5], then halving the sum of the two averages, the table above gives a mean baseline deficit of 3.67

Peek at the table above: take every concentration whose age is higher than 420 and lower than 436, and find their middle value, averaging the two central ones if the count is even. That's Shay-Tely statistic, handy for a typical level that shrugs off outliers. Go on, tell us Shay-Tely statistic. 22.7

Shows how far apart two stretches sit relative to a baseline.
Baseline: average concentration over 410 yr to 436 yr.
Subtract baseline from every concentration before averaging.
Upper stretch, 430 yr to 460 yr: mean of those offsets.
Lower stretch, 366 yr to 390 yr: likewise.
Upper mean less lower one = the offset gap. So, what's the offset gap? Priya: 4.0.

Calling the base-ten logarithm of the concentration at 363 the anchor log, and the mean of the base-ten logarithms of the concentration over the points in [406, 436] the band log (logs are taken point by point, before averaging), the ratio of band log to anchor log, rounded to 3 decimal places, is 1.056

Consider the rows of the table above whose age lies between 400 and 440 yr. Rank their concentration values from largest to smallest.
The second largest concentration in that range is 22.97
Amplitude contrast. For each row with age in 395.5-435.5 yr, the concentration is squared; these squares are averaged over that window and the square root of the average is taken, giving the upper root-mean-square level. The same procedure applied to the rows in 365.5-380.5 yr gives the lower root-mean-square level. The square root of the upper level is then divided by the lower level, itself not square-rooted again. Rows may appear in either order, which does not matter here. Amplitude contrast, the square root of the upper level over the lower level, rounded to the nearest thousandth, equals 0.237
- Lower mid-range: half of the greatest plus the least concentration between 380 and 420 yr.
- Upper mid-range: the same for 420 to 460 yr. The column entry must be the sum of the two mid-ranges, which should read 45.0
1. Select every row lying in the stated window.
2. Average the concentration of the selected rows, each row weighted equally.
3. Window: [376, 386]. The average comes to 20.3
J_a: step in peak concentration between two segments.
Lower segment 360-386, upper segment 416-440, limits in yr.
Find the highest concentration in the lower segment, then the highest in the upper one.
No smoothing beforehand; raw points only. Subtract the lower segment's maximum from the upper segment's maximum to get 2.1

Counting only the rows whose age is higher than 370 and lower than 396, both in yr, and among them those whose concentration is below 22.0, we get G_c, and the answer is 5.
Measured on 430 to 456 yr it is 0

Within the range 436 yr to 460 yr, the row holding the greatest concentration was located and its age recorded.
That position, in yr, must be 453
